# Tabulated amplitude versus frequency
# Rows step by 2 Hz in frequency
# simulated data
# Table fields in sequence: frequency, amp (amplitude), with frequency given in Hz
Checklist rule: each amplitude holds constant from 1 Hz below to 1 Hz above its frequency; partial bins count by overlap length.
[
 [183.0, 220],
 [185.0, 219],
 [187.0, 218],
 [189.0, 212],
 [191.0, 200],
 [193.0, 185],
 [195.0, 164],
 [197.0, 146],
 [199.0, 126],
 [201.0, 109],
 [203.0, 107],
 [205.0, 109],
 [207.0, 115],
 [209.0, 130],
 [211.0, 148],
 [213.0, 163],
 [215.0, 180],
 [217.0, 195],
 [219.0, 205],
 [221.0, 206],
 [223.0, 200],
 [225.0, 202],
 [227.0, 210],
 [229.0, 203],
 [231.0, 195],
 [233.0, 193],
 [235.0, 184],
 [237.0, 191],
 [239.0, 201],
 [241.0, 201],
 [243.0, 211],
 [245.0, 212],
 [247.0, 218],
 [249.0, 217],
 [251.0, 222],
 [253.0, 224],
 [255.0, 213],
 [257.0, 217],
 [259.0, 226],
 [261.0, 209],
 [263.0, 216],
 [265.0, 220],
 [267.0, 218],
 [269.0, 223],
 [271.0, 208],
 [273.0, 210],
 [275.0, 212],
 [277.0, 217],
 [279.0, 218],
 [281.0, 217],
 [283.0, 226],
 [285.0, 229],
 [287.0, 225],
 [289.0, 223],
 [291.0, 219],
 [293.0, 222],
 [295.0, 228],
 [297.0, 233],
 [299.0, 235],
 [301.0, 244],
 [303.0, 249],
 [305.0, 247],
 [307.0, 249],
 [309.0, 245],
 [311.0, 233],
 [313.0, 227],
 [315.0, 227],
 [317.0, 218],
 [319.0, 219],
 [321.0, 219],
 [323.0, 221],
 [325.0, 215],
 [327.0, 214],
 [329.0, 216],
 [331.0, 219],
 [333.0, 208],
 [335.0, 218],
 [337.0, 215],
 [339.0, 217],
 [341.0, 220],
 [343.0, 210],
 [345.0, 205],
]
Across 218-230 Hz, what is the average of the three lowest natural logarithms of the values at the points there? 5.31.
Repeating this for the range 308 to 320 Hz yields 5.40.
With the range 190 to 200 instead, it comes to 4.97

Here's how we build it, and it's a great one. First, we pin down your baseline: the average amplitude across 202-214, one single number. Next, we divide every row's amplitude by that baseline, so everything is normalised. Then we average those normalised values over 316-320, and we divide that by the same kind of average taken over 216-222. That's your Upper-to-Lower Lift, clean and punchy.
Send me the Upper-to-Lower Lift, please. 1.08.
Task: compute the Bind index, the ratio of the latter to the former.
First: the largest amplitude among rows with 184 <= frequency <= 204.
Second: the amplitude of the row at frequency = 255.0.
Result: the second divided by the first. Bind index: 0.97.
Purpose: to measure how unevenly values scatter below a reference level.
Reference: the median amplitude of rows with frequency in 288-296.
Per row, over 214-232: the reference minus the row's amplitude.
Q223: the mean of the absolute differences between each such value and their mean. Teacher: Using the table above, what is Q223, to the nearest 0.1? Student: 6.4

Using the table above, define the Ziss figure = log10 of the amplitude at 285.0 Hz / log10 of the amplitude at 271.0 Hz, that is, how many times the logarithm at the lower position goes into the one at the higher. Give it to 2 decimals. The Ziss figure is 1.02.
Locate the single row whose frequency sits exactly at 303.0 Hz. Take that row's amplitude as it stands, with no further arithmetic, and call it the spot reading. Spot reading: 249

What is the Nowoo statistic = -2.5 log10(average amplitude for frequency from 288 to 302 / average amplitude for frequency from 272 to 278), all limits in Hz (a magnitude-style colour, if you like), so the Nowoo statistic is -0.079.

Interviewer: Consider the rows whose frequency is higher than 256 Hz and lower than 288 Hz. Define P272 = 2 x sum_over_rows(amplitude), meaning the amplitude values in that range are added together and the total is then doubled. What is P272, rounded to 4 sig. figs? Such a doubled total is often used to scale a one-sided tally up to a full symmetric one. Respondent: 6982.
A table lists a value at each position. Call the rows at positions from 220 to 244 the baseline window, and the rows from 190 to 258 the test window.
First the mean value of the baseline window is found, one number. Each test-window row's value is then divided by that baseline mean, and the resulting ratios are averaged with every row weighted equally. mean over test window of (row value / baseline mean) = 0.91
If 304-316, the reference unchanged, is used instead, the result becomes 1.19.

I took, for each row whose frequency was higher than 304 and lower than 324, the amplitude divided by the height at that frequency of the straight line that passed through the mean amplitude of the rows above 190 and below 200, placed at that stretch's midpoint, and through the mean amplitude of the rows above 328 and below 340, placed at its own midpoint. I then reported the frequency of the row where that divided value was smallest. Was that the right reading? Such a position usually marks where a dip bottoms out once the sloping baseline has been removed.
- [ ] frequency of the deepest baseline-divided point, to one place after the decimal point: 321.0 Hz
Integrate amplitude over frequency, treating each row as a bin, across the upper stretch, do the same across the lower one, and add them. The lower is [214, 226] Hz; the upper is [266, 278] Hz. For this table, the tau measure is 4952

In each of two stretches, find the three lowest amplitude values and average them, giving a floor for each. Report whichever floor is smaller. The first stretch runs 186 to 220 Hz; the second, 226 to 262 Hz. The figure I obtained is 108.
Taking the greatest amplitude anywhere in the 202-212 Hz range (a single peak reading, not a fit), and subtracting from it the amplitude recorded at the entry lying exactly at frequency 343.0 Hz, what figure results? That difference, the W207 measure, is -62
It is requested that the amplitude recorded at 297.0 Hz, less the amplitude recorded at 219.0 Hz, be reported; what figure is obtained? 28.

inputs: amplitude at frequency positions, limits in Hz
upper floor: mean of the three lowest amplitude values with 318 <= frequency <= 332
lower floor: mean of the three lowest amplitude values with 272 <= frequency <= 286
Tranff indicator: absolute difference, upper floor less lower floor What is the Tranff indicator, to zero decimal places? 2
